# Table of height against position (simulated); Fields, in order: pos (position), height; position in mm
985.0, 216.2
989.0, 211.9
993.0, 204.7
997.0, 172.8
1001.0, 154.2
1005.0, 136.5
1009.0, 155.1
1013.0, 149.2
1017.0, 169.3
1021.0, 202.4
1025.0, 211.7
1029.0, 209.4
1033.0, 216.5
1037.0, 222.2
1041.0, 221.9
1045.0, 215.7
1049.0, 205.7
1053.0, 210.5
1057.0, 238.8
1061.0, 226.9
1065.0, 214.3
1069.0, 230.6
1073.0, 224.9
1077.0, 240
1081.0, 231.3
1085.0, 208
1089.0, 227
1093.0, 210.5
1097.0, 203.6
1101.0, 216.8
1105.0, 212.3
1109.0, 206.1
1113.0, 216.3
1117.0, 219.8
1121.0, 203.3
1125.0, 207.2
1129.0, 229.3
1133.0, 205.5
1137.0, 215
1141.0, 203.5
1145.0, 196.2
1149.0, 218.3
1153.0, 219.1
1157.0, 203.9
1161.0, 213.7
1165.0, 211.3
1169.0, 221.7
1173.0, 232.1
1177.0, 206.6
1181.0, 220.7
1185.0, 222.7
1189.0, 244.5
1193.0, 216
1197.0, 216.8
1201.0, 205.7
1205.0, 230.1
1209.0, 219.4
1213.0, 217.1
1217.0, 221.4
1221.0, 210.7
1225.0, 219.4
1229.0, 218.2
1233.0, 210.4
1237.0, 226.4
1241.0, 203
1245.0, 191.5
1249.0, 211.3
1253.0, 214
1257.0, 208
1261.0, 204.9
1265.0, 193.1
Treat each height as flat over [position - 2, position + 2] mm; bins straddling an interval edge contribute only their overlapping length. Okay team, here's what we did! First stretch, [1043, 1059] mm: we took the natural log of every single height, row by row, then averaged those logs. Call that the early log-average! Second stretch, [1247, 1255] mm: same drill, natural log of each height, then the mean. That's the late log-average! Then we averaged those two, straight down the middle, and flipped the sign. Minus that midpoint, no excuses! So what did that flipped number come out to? -5.37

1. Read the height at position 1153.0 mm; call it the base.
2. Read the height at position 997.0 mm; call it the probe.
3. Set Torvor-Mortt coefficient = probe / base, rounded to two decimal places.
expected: 0.79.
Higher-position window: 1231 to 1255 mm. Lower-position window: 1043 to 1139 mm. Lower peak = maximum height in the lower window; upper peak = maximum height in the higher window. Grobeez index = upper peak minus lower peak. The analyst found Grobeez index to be -14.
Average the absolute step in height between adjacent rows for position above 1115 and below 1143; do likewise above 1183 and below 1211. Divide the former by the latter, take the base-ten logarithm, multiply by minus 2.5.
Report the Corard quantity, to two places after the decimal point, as 0.12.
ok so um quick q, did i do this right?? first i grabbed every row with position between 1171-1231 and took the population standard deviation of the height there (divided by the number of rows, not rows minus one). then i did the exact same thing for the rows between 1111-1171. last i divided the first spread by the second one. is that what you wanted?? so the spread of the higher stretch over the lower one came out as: 1.11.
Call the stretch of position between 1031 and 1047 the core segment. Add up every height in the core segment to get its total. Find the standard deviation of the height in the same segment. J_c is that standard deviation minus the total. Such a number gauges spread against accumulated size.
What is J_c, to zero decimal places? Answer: -873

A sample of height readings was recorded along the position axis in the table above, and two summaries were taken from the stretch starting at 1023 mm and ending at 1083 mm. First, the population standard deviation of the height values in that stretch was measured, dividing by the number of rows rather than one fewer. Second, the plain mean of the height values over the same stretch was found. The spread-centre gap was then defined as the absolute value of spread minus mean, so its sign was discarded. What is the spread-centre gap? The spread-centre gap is 211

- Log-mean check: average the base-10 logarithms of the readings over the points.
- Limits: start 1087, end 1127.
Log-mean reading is 2.33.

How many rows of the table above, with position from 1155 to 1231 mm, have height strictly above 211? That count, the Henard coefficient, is 15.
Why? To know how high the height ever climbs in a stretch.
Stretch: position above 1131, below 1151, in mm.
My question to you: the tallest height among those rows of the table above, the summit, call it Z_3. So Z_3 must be 218.3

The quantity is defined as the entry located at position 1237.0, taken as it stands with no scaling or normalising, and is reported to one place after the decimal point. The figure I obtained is 226.4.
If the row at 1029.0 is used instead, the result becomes 209.4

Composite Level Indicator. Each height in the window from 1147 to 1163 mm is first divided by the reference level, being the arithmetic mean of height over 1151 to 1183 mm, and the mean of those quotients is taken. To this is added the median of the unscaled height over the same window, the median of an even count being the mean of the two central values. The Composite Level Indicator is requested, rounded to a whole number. 217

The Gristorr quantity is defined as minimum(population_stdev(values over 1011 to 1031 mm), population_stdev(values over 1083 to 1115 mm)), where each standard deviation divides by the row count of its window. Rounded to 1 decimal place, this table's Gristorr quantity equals 7.0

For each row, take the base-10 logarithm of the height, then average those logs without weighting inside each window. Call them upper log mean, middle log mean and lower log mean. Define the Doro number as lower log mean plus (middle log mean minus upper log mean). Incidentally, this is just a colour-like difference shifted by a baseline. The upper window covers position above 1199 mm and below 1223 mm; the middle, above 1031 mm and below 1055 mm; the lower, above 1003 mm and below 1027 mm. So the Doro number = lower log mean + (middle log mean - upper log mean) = 2.22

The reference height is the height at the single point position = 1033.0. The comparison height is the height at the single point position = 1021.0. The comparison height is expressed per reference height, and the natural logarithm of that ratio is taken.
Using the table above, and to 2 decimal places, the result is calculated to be -0.07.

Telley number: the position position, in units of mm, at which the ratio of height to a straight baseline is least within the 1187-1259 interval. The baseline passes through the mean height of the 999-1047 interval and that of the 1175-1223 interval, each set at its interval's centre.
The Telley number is 1245.0 mm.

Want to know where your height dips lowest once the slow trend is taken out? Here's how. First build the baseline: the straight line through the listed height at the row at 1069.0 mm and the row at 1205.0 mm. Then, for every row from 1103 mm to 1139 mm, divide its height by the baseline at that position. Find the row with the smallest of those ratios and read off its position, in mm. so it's 1121.0 mm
